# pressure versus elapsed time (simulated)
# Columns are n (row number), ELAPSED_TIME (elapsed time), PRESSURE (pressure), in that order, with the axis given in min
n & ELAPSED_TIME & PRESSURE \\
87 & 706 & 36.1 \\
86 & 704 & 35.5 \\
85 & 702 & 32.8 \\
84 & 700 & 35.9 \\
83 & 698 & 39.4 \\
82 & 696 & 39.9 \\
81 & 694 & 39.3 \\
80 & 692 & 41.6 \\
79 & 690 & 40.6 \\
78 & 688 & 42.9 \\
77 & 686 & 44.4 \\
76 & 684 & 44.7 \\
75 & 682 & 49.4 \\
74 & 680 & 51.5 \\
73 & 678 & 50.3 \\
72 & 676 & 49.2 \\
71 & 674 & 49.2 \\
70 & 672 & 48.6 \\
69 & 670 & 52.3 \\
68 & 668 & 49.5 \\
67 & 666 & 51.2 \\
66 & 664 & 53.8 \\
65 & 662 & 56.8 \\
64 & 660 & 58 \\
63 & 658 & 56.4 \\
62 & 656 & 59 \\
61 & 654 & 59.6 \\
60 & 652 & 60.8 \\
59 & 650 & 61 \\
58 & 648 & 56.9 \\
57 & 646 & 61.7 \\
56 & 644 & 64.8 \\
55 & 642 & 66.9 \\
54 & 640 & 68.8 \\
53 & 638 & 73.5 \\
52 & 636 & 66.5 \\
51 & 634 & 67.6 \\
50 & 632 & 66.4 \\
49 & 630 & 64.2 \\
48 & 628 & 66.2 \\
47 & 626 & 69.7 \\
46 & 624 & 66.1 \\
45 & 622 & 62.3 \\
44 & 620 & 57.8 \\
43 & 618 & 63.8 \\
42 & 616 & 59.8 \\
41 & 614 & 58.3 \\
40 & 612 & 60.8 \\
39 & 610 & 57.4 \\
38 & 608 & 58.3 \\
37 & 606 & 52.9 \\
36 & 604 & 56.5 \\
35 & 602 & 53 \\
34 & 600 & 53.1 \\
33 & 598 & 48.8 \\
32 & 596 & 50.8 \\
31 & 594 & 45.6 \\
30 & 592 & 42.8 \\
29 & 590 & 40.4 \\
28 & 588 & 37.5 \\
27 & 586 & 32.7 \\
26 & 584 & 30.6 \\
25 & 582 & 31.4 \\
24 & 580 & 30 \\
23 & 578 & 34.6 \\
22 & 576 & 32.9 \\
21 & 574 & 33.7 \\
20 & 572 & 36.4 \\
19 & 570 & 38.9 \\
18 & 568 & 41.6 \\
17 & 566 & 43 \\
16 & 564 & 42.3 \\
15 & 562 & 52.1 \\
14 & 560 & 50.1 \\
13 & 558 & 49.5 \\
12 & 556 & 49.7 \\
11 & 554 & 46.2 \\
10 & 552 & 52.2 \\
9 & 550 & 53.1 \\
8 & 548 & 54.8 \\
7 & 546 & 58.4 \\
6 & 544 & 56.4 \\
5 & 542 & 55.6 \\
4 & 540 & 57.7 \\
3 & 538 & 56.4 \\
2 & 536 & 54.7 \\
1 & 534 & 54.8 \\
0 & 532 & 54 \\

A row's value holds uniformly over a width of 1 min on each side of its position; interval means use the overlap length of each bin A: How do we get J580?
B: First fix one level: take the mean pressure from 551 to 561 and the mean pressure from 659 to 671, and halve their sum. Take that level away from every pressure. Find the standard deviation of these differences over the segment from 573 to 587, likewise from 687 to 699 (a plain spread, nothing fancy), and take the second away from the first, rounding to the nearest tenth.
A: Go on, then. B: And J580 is 0.3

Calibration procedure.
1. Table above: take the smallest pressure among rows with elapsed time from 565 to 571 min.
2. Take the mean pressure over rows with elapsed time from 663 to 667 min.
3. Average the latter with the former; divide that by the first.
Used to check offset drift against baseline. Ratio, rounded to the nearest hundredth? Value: 1.17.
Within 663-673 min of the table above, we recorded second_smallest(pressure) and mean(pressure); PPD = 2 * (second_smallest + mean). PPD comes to 201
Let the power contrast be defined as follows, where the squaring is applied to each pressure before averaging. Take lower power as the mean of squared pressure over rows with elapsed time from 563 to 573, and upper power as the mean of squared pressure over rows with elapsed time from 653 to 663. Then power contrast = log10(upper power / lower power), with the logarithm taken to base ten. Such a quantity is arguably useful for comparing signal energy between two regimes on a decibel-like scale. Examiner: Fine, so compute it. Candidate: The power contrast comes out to 0.31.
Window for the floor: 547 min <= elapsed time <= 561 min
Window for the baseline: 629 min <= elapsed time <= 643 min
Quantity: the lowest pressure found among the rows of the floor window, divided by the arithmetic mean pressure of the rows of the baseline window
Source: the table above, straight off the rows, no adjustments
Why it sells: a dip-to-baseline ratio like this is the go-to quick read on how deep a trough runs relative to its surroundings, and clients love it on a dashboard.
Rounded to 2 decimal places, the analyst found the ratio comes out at 0.68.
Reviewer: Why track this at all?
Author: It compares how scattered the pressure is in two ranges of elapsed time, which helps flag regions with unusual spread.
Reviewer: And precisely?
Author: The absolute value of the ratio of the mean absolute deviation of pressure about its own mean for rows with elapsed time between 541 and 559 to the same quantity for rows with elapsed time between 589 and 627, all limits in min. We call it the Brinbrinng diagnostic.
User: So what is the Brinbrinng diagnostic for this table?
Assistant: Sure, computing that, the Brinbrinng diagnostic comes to 0.5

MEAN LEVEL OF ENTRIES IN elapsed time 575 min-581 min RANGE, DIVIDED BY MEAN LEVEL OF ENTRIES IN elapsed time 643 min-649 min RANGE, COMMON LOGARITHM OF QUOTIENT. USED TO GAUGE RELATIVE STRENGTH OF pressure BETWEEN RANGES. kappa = -0.27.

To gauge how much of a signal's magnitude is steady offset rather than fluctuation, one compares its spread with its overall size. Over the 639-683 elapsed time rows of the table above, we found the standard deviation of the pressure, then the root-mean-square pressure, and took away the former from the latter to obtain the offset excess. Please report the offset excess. 50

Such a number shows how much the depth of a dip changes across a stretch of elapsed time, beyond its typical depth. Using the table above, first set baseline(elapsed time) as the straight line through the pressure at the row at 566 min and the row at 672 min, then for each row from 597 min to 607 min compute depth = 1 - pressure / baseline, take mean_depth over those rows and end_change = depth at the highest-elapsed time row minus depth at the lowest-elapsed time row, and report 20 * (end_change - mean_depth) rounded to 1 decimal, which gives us 1.9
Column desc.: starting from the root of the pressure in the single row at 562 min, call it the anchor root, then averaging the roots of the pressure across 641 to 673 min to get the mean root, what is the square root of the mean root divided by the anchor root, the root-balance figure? 1.02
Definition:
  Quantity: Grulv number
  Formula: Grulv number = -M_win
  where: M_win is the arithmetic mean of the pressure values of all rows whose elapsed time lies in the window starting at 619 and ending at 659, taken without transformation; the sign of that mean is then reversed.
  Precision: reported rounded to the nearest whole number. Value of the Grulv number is -64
